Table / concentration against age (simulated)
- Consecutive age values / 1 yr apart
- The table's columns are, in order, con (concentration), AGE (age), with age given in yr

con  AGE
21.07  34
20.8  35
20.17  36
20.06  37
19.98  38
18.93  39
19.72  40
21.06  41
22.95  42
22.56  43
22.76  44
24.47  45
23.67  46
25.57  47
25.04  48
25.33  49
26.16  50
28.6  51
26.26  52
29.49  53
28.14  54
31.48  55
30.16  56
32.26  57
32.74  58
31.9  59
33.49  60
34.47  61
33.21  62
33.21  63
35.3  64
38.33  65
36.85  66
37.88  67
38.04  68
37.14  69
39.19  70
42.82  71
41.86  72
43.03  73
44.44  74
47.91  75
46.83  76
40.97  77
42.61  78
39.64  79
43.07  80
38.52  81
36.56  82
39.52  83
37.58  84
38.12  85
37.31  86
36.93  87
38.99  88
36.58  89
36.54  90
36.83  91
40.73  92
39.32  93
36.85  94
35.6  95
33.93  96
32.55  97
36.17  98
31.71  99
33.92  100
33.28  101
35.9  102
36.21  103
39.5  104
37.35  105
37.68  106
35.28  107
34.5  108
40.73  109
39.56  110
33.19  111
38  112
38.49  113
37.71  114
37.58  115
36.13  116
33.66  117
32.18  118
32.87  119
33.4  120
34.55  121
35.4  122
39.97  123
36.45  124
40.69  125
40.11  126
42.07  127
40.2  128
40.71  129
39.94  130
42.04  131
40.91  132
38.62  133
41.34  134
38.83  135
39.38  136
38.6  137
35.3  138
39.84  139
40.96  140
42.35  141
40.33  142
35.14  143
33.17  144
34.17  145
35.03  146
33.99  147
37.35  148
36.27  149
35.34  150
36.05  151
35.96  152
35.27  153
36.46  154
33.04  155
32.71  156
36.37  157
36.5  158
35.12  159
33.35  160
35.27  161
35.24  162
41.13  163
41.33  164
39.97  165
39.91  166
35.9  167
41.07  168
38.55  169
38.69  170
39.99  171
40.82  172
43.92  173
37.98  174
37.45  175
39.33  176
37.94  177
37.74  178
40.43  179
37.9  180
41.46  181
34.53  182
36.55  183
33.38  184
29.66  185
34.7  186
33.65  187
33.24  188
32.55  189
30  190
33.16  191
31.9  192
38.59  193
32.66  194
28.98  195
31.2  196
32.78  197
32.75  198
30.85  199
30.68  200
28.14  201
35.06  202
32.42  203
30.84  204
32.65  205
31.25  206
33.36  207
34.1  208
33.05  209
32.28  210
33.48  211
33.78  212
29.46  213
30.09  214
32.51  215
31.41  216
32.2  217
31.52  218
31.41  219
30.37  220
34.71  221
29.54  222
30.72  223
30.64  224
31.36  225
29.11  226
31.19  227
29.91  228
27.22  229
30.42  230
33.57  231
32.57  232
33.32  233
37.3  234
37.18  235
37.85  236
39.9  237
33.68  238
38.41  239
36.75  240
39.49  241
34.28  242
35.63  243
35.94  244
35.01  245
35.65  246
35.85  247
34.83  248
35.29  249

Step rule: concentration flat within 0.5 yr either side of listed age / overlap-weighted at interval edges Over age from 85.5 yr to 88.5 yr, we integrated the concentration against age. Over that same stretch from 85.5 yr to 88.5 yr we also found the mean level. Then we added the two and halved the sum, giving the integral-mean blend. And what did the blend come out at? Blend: 75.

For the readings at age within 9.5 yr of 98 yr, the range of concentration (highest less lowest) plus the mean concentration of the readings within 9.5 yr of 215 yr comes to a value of 41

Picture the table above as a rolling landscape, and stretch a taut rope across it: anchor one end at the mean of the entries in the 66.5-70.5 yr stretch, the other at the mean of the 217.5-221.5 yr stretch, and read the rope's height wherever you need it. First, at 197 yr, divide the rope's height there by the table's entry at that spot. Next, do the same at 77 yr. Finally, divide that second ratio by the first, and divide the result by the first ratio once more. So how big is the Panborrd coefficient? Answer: 0.91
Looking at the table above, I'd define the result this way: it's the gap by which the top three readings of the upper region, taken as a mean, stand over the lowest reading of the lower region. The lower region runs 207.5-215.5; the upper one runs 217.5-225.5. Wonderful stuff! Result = 3.1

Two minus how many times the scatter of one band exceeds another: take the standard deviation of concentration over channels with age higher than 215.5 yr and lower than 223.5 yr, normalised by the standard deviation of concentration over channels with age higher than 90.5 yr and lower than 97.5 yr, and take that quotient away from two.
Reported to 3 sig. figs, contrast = 1.46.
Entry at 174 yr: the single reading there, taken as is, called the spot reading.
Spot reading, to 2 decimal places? 37.98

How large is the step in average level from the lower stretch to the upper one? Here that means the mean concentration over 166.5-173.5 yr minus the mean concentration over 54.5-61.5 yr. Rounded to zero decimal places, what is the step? 7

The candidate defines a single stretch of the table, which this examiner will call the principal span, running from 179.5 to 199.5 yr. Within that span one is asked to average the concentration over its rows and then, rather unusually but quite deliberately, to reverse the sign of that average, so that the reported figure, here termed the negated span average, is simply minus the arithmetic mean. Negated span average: -33.5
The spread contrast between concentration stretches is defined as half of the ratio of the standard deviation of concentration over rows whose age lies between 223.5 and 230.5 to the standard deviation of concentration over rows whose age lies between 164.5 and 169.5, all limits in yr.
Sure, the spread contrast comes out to 0.4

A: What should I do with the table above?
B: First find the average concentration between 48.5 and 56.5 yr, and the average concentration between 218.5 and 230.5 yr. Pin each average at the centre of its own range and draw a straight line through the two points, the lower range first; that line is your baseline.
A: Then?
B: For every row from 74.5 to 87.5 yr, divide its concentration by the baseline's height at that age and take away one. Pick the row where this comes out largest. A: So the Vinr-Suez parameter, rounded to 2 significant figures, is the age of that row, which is 75 yr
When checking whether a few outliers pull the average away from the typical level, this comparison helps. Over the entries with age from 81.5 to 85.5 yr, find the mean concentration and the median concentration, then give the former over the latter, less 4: -3.00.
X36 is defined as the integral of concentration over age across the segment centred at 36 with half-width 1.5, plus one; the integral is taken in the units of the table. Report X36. 62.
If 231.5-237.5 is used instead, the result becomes 219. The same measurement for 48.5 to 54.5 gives 165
